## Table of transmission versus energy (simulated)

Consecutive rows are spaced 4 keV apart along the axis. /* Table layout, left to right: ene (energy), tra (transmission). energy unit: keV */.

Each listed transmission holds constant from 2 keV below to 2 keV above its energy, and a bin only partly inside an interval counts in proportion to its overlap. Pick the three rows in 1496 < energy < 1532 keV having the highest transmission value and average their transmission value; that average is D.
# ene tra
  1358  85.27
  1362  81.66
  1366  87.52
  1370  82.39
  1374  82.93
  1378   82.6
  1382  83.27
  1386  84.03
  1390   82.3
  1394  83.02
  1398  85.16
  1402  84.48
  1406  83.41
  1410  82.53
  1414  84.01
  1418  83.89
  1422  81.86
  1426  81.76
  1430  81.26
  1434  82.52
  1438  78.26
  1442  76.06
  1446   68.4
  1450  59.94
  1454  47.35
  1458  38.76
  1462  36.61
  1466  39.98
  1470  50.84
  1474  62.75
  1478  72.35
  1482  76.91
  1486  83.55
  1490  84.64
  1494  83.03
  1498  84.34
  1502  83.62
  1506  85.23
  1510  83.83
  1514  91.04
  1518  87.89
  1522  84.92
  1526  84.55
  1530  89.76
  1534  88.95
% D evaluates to 90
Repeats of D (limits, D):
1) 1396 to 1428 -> 85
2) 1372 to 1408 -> 85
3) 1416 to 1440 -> 83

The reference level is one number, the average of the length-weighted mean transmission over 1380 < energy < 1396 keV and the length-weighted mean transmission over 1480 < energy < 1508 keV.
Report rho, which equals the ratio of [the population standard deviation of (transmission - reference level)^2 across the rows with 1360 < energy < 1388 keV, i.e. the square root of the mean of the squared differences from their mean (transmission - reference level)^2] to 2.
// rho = 3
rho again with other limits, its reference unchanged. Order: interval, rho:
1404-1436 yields 1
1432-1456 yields 227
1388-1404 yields 1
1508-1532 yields 12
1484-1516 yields 10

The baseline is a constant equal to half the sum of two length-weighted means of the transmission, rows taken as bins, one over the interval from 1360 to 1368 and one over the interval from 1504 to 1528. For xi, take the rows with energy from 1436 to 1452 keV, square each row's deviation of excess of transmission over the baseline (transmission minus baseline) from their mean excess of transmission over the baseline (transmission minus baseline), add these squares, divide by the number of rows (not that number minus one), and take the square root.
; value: 7.2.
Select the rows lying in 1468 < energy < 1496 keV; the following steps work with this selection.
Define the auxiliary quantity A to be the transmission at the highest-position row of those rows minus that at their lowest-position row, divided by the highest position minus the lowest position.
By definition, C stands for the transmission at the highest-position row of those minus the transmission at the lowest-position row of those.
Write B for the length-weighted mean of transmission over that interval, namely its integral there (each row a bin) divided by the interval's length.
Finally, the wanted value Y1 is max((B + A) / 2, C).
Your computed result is 37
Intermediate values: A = 1.34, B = 73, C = 32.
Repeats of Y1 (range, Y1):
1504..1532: 43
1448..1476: 24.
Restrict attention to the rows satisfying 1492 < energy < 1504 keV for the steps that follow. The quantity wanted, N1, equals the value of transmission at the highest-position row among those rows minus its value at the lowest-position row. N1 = 1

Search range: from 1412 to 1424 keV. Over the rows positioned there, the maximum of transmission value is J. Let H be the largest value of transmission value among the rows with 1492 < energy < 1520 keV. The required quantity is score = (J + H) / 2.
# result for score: 87.5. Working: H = 91.04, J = 84.01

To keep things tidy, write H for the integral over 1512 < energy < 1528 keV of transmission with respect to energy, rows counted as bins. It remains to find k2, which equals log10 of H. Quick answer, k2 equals 3.14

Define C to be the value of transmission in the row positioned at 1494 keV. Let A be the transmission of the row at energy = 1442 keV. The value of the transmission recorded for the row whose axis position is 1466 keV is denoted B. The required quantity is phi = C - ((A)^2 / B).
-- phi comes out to -62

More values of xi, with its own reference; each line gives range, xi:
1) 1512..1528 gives 2.6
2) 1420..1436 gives 0.4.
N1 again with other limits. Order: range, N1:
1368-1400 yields 3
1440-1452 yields -16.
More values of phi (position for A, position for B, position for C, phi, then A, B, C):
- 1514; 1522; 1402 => -13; 91.04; 84.92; 84.48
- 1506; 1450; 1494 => -38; 85.23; 59.94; 83.03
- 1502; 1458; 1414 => -96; 83.62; 38.76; 84.01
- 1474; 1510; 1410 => 36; 62.75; 83.83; 82.53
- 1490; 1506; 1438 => -6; 84.64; 85.23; 78.26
